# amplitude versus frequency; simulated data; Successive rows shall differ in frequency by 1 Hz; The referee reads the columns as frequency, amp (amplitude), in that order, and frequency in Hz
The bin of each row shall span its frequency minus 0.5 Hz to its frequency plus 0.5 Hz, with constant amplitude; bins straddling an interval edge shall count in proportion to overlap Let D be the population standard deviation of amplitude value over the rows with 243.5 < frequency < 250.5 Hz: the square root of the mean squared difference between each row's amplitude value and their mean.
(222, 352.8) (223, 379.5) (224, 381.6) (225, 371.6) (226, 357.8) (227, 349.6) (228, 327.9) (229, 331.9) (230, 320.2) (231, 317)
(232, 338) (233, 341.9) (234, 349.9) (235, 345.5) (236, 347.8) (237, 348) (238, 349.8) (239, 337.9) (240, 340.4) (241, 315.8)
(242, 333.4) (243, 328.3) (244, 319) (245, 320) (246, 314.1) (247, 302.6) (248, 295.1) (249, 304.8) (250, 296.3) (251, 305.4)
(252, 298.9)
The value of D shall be 9.6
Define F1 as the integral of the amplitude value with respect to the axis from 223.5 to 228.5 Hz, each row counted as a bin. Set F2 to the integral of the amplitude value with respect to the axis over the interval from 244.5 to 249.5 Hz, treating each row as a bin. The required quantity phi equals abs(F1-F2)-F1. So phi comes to -1537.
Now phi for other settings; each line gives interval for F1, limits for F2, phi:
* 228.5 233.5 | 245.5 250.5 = -1513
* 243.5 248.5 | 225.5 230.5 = -1414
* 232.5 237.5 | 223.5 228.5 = -1678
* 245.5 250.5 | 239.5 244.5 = -1389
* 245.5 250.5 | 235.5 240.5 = -1302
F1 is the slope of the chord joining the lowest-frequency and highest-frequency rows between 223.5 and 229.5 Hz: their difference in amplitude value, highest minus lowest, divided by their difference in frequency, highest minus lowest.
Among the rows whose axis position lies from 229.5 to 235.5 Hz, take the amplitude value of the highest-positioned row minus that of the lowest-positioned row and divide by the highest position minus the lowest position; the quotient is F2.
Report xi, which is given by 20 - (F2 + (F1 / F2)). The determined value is 16.9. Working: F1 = -9.9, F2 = 5.1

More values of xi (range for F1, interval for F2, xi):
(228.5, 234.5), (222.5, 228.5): 30.7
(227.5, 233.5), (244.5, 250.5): 25.3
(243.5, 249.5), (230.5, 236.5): 14.3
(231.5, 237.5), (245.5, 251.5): 22.9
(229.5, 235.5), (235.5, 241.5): 27.2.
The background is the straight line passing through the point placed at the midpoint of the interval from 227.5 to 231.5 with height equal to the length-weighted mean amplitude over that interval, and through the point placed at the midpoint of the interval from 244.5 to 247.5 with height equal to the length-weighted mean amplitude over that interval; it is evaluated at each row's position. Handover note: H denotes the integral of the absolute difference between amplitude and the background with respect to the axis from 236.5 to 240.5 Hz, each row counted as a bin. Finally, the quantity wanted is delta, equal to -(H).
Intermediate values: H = 105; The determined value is -105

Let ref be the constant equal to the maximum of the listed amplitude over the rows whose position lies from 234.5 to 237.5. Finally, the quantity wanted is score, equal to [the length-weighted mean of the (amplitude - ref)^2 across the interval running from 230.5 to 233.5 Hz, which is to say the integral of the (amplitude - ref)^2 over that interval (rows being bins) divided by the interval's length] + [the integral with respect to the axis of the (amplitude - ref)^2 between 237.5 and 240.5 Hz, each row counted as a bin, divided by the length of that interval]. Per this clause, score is 420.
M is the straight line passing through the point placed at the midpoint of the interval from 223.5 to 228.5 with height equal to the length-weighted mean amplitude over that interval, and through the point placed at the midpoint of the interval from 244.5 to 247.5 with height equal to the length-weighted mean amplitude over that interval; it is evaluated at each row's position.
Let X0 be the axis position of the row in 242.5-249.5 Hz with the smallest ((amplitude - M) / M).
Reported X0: 248 Hz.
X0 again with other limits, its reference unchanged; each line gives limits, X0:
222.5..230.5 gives 230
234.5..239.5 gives 235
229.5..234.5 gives 231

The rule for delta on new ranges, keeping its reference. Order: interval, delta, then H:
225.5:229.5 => -64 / 64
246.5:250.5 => -43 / 43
